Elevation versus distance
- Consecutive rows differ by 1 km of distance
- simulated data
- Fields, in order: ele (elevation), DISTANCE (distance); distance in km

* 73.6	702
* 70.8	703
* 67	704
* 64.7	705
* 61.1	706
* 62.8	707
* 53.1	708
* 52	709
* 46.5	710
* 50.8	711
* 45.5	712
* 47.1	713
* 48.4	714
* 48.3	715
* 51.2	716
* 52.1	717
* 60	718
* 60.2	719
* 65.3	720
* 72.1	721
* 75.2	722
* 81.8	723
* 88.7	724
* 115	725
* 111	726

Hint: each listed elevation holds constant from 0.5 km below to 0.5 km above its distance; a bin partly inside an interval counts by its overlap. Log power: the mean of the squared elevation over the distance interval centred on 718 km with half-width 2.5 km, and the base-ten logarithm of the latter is 3.5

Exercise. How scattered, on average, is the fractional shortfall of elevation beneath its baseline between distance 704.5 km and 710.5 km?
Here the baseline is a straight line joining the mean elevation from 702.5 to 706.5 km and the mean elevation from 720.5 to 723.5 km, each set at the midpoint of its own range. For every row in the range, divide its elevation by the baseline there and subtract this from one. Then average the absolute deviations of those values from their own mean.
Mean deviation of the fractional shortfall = 0.102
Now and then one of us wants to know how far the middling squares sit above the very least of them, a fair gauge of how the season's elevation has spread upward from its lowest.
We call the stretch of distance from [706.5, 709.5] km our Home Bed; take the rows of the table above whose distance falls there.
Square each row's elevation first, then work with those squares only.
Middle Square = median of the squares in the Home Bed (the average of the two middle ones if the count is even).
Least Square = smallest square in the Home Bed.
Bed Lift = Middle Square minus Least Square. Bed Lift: 116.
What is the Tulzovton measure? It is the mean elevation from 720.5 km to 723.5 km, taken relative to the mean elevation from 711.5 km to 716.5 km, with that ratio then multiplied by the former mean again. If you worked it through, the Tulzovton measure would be 121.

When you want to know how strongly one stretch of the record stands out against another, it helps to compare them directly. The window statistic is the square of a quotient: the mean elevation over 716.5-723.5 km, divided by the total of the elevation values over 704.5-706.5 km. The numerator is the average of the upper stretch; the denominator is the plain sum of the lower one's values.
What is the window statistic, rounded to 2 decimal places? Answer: 0.28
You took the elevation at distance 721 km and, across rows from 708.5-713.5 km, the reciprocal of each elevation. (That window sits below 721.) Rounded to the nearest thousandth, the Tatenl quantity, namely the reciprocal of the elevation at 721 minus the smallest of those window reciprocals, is -0.005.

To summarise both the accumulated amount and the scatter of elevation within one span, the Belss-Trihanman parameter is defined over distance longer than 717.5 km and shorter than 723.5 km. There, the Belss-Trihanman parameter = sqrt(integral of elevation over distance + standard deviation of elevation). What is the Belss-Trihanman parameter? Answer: 20.6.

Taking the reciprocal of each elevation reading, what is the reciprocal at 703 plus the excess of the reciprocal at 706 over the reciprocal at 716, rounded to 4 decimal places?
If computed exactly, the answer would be 0.0110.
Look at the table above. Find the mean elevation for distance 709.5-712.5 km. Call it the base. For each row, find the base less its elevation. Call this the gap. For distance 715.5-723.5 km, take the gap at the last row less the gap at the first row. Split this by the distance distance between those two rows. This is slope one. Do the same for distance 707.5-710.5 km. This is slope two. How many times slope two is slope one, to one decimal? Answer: -1.3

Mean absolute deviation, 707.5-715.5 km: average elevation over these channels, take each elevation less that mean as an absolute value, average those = 2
